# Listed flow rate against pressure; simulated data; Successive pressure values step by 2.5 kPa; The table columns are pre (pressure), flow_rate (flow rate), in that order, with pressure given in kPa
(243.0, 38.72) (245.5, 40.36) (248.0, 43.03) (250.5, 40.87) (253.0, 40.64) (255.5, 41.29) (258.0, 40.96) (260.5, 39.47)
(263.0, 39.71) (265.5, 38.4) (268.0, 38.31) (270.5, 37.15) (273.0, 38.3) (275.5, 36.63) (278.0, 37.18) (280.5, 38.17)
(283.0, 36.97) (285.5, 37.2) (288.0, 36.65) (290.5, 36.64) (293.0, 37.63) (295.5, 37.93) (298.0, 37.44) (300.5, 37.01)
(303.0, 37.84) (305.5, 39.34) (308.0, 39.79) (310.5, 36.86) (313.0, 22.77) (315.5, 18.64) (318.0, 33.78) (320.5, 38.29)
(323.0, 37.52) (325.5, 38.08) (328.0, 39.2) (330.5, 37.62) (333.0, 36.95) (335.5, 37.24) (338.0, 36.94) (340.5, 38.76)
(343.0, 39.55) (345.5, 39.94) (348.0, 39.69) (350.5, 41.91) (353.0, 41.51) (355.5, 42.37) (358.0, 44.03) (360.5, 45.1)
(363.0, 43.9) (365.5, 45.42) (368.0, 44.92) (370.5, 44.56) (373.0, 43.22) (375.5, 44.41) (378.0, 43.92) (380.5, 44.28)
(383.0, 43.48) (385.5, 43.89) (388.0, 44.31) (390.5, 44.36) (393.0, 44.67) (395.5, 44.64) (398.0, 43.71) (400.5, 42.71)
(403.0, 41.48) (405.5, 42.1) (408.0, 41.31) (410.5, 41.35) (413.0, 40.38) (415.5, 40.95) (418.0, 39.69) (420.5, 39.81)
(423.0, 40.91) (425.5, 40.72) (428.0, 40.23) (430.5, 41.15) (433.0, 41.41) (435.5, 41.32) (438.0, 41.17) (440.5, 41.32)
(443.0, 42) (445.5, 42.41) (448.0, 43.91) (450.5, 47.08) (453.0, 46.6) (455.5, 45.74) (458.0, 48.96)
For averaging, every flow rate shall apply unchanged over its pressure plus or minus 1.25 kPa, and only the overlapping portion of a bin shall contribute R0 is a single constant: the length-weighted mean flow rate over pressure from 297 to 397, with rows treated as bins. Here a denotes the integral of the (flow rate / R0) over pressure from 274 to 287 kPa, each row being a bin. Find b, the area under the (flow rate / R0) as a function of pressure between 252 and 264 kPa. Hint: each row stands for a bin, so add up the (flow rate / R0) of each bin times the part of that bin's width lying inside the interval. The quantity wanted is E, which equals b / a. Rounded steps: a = 12.1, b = 12.1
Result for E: 1.00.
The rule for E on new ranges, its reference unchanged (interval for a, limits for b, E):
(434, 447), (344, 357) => 0.99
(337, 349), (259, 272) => 1.07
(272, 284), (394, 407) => 1.24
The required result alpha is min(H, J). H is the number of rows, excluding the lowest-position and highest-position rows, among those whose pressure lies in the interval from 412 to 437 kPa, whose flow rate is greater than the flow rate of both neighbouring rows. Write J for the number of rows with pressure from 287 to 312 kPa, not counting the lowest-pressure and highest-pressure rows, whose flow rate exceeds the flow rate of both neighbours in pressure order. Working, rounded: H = 3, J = 2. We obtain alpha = 2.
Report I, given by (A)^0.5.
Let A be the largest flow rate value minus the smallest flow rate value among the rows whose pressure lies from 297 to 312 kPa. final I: 1.7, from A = 2.9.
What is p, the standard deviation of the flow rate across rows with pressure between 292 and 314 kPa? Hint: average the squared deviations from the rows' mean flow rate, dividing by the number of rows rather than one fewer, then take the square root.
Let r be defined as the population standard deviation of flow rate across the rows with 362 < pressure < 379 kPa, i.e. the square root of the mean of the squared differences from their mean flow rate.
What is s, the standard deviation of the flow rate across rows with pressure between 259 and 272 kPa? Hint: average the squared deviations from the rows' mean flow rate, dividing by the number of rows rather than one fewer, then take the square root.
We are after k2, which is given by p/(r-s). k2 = -20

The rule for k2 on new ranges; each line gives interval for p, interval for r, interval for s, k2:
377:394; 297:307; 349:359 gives -4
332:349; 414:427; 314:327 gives 0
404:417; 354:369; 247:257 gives 7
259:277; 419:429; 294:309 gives -2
